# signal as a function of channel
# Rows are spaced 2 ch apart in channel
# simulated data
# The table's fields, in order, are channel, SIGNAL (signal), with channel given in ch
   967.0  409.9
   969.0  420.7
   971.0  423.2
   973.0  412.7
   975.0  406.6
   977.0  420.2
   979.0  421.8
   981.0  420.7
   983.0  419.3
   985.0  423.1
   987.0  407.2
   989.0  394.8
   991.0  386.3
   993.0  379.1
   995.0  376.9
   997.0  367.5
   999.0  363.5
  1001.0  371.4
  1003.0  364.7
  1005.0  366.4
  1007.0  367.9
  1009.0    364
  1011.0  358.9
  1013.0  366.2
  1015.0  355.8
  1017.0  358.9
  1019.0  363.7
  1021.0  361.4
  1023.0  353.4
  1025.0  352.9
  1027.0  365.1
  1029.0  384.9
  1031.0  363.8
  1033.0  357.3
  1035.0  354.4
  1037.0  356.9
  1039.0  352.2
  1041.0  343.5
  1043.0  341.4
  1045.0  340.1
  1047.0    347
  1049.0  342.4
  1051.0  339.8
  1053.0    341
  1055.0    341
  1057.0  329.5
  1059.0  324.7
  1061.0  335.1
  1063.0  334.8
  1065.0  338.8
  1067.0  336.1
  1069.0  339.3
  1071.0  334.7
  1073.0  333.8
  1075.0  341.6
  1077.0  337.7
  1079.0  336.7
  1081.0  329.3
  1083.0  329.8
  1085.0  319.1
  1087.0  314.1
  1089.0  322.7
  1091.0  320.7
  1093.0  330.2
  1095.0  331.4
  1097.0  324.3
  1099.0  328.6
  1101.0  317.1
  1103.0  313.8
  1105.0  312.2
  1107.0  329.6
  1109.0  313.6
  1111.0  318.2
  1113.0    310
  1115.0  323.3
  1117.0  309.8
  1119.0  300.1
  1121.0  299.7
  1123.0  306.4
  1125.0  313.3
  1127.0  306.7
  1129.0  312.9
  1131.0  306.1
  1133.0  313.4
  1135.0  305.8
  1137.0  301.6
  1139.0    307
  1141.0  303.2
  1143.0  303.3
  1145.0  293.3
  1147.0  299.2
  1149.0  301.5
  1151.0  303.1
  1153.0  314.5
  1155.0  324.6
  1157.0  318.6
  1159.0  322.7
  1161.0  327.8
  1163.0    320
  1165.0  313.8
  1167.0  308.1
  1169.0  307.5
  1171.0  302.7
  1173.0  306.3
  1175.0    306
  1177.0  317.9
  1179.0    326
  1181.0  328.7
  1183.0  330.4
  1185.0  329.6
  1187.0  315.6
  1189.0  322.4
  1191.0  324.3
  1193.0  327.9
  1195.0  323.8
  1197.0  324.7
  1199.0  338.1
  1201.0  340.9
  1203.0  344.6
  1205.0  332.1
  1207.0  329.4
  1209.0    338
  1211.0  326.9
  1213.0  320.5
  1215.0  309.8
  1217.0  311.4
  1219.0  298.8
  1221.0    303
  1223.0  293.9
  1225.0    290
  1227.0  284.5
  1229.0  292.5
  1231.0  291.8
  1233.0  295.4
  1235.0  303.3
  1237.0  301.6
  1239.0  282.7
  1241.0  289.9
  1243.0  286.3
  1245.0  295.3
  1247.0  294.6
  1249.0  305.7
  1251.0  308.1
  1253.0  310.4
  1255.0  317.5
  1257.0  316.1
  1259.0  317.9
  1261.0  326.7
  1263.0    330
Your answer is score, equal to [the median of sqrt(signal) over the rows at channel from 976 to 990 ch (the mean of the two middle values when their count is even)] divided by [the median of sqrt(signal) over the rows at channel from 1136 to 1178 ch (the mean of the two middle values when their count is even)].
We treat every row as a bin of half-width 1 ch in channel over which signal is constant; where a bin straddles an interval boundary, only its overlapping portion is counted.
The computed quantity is 1.17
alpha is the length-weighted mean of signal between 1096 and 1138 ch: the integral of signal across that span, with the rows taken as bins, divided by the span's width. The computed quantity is 313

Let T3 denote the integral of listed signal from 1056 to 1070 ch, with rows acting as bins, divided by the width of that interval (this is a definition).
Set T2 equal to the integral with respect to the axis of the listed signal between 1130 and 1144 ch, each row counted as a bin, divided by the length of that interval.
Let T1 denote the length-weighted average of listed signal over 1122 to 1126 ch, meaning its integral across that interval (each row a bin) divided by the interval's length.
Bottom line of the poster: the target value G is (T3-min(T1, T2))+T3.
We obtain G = 362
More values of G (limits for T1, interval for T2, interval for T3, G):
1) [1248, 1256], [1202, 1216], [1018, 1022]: 415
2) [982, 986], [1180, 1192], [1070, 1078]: 349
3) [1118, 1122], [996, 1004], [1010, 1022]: 422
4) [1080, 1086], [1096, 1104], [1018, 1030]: 406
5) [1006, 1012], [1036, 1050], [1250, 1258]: 280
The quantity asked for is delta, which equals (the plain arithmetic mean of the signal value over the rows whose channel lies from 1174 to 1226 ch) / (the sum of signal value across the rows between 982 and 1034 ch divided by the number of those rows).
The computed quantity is 0.86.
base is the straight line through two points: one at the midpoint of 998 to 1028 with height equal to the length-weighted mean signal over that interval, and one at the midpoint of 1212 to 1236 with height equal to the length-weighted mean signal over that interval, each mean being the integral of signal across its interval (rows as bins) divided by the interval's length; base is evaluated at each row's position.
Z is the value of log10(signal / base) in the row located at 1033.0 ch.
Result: 0.001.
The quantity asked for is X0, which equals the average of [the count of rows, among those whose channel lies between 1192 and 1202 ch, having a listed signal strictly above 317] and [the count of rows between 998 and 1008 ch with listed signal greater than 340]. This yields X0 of 5.0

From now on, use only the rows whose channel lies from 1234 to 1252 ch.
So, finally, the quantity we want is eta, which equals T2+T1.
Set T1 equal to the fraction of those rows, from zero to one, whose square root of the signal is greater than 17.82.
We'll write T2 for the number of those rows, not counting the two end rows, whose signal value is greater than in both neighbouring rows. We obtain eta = 2.0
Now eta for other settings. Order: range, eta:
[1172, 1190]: 1.7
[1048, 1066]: 2.0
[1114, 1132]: 2.1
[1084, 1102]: 3.8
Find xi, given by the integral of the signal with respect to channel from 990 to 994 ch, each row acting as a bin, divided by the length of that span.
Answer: 383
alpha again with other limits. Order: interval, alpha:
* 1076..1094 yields 327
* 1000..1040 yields 362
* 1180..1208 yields 329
